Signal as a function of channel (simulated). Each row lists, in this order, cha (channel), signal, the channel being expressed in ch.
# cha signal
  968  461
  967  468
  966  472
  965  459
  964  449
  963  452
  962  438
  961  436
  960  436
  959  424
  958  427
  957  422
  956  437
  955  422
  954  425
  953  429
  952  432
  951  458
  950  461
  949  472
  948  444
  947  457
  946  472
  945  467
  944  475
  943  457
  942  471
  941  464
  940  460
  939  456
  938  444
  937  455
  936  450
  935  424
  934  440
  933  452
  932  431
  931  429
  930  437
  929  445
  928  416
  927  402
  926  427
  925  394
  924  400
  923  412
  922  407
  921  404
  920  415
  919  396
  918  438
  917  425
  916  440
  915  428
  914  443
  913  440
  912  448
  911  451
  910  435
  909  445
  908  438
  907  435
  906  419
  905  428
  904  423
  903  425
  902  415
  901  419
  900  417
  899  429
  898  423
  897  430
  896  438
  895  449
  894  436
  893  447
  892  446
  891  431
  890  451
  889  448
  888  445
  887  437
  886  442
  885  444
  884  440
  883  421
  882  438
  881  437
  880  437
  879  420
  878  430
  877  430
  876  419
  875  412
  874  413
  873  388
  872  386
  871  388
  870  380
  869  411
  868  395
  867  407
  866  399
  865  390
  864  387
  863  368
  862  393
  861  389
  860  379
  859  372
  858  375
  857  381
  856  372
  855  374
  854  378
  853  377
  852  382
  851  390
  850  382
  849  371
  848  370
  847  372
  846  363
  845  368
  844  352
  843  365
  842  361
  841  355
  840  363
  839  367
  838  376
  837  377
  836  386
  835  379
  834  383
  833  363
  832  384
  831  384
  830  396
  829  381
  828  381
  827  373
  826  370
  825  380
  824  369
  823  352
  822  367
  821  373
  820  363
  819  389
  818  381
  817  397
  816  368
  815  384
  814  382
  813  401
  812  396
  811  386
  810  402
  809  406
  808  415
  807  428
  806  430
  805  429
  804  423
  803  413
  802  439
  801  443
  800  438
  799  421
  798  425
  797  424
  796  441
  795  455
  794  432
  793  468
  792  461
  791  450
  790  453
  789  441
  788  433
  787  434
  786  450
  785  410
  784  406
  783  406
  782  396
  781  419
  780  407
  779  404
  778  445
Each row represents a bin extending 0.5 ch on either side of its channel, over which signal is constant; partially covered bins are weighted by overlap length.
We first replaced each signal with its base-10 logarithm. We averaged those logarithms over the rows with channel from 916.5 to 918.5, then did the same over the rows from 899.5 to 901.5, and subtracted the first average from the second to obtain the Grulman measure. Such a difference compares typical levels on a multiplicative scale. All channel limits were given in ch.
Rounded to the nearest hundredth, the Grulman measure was -0.01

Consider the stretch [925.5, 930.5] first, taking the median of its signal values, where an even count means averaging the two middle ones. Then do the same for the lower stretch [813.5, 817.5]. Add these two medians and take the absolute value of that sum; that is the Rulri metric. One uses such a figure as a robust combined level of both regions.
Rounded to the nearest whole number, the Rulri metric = 810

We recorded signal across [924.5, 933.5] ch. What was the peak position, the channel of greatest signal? 933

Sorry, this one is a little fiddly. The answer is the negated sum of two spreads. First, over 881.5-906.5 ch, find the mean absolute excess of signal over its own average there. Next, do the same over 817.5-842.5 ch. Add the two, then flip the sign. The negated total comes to -19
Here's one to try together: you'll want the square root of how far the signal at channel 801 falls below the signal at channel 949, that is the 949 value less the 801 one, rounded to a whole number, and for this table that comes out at 5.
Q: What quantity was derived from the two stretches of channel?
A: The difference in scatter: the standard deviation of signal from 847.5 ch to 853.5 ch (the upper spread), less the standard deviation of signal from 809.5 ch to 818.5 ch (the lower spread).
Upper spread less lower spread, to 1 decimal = -3.7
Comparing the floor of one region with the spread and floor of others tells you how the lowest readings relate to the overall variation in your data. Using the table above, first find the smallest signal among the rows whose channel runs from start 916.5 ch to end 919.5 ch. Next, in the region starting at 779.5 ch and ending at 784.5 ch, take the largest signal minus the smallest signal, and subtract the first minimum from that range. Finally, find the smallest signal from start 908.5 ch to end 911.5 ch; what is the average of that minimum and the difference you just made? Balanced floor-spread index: 31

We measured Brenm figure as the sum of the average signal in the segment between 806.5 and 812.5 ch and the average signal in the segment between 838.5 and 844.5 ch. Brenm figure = 766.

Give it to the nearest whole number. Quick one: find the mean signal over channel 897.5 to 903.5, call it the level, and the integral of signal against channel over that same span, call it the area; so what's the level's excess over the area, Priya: -2107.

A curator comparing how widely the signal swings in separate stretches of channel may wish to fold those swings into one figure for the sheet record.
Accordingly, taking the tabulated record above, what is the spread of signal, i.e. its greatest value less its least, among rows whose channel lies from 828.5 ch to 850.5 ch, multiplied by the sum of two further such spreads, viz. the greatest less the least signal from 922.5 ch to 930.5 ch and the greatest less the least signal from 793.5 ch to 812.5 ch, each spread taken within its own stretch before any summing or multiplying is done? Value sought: 5280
